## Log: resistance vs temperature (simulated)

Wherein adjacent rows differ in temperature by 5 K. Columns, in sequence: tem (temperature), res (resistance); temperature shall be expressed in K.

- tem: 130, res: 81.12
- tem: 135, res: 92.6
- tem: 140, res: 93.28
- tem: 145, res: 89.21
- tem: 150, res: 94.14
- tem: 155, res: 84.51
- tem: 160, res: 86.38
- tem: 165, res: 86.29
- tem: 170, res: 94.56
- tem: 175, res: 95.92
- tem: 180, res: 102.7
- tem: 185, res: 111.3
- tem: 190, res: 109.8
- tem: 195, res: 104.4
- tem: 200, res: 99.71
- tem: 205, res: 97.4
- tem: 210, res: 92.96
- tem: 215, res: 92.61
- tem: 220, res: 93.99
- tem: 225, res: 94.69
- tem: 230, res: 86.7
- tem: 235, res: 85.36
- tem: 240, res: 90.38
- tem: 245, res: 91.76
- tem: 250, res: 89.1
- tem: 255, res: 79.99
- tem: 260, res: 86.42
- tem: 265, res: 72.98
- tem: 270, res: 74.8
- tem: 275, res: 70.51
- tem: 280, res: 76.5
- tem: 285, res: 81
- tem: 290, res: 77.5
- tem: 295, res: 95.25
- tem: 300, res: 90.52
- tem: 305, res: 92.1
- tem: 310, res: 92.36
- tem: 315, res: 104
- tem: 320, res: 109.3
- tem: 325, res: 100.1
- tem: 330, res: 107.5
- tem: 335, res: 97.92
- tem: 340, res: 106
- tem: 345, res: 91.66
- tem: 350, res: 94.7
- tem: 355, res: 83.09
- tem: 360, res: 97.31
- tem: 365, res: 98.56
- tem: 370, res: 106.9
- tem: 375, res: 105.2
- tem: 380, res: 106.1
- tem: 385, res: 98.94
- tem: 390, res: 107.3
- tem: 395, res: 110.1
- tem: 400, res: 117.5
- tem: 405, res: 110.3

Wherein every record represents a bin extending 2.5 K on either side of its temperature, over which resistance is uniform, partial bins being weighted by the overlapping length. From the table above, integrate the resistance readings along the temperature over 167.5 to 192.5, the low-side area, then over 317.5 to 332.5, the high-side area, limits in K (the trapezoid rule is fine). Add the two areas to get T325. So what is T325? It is 4156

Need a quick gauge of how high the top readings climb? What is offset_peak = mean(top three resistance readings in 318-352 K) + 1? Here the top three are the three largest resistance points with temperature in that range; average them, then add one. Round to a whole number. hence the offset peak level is 109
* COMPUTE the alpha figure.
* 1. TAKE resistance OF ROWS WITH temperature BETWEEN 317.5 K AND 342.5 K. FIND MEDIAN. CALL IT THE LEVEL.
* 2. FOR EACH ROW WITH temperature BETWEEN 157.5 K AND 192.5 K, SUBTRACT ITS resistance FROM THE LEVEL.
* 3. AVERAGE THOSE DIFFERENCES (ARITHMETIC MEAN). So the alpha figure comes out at 7.9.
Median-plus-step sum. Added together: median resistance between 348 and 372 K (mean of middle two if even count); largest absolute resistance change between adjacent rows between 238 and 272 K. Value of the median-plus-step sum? 111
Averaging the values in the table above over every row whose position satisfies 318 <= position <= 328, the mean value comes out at 105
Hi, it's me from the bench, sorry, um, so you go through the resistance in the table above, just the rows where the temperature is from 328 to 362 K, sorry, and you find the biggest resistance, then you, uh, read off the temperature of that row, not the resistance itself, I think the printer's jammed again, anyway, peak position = 330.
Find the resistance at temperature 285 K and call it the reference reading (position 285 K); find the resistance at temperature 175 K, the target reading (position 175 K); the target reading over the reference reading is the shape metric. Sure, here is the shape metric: 1.2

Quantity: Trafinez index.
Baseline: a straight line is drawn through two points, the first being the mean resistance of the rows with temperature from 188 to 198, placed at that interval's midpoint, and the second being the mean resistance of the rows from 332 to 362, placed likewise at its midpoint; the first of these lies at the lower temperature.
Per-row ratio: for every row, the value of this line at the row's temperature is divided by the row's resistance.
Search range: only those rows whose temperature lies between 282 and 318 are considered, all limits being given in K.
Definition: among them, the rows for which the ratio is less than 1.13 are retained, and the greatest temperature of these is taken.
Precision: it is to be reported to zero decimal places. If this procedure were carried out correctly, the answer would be 315 K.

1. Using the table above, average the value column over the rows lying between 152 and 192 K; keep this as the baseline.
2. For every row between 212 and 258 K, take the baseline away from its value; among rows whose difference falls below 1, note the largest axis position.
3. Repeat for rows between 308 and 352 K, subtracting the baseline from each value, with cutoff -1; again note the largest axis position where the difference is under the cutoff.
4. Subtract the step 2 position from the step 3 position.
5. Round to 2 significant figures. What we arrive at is 95 K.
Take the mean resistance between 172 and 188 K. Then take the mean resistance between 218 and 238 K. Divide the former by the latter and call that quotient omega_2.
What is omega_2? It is 1.15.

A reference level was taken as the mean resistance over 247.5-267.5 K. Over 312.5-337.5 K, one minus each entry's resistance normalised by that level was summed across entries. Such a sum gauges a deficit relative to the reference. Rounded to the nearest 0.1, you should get -1.3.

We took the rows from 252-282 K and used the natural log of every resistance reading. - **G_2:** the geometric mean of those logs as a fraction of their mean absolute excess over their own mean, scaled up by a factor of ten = 807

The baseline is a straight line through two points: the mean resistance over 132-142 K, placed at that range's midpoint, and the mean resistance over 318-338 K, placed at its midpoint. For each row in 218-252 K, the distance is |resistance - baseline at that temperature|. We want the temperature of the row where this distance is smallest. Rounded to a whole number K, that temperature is 225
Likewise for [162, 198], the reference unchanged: 170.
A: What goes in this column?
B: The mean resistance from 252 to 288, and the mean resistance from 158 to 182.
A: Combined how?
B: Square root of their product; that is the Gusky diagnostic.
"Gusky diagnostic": 85.0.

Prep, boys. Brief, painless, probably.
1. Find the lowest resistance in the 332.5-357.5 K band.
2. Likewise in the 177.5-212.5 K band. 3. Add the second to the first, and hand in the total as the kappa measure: 176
